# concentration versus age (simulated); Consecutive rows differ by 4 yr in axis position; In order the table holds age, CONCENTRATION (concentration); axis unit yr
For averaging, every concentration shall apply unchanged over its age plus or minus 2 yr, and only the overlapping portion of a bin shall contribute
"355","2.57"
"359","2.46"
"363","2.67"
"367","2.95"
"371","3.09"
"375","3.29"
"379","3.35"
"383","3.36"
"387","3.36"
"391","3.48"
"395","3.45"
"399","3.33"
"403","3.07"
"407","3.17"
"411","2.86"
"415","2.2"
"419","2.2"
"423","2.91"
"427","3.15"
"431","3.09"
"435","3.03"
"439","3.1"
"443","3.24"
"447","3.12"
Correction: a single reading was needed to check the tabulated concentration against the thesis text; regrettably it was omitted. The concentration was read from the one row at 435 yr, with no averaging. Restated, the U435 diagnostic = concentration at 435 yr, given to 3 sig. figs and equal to 3.03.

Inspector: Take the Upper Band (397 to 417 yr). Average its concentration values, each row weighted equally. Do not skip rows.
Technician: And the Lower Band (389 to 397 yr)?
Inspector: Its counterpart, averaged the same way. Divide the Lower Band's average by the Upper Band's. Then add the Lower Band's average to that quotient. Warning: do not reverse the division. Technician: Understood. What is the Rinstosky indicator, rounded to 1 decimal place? 4.6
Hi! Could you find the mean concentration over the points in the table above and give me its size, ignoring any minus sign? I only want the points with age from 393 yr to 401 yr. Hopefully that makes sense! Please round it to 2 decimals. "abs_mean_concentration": 3.39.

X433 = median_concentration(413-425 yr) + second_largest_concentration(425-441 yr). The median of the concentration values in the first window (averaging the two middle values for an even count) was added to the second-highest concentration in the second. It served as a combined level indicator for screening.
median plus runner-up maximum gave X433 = 5.30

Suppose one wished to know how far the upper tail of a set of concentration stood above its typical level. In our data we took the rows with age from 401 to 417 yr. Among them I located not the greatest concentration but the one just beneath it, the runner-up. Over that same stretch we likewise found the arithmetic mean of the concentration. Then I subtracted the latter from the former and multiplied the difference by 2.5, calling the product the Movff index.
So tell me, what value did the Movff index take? 0.61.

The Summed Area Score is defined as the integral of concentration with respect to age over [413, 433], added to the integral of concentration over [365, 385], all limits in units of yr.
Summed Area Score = 118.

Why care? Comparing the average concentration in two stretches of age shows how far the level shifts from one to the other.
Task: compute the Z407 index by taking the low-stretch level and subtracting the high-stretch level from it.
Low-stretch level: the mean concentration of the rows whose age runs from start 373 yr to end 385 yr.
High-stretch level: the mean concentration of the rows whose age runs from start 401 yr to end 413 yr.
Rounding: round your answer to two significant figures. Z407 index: 0.30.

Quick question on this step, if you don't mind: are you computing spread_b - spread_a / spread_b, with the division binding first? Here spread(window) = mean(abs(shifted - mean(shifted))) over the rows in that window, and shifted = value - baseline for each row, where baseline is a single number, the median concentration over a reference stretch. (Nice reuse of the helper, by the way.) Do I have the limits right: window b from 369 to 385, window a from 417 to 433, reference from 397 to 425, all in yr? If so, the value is -3.4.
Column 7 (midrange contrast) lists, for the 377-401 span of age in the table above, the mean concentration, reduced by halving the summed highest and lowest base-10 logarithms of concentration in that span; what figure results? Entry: 2.9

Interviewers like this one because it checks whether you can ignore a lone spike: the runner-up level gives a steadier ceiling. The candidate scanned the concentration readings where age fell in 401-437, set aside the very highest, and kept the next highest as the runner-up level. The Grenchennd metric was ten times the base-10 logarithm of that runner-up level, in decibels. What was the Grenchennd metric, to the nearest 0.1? 5.0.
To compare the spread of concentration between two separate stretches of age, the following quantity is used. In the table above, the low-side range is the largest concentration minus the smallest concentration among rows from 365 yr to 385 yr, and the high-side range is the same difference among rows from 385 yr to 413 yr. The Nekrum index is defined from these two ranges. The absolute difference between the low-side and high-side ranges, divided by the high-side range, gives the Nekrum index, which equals 0.3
